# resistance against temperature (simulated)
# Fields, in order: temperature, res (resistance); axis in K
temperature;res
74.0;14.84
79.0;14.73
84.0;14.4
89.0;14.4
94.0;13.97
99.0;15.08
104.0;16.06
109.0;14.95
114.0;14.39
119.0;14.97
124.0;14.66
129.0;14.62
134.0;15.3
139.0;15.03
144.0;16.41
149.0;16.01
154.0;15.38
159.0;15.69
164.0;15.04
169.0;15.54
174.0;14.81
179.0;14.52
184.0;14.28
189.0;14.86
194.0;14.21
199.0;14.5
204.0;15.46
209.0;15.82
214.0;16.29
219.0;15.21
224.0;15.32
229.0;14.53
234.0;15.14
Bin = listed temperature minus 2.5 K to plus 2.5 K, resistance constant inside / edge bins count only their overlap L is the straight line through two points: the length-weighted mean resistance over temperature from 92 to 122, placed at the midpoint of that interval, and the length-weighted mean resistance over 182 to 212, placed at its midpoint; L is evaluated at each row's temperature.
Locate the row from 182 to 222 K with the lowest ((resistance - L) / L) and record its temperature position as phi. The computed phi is 194.0 K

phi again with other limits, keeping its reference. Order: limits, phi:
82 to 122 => 94.0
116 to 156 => 129.0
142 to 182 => 179.0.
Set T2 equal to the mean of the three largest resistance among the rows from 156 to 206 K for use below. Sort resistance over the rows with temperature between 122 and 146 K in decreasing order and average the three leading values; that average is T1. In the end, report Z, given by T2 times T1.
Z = 242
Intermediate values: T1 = 15.6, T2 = 15.6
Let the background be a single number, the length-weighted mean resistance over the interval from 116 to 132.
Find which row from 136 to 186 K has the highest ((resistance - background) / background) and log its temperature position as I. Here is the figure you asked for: 144.0 K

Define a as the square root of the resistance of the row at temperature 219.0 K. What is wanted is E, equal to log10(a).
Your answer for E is 0.591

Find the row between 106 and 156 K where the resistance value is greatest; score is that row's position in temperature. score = 144.0 K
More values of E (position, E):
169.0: 0.596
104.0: 0.603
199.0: 0.581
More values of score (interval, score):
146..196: 149.0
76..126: 104.0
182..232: 214.0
